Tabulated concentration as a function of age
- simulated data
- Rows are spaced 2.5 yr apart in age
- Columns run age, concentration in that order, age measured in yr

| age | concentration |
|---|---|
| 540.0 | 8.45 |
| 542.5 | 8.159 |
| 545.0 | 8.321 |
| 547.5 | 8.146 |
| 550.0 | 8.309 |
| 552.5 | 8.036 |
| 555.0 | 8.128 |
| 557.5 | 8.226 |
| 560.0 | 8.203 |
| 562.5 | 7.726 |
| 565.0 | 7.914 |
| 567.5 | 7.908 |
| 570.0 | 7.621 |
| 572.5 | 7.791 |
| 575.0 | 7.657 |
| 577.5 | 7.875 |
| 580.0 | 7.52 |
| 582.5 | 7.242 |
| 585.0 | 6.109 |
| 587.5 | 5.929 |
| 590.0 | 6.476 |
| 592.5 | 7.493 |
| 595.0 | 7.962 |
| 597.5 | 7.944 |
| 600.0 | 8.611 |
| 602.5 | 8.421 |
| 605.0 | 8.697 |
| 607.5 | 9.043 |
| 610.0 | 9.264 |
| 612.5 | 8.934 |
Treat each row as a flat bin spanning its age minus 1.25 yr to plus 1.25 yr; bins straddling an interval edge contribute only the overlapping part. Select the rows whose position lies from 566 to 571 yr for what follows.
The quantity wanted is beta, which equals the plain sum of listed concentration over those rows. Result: 15.5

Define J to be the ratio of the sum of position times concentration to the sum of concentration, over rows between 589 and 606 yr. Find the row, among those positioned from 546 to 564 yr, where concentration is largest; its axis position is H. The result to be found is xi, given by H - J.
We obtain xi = -47.9 yr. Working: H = 550.0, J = 597.9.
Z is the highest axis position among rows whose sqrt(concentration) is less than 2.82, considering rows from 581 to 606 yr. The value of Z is 597.5 yr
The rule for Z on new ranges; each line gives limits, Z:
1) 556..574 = 572.5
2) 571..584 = 582.5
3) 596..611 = 597.5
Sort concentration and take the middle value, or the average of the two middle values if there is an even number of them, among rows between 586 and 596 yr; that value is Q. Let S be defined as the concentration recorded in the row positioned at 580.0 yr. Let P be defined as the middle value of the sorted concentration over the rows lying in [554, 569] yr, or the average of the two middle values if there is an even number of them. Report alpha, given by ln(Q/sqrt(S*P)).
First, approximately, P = 8.0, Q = 7.0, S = 7.52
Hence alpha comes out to -0.11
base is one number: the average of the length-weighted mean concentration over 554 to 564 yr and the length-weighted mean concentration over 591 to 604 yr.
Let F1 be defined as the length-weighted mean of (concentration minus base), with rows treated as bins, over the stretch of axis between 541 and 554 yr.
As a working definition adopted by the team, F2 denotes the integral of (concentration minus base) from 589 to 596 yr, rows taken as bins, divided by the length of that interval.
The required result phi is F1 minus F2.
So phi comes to 0.9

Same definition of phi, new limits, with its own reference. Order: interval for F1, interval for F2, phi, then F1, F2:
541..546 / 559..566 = 0.3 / 0.18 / -0.1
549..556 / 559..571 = 0.3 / 0.09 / -0.2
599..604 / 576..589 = 1.6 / 0.45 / -1.1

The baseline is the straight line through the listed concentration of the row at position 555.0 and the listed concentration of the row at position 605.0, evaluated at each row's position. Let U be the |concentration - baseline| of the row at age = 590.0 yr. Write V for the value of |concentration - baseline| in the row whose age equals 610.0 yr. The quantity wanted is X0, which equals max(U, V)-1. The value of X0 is 1.05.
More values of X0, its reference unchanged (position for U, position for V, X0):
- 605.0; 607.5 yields -0.68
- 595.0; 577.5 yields -0.38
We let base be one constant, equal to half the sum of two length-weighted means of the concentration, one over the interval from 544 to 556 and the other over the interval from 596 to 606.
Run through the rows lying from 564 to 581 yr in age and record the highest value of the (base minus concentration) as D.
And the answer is 0.77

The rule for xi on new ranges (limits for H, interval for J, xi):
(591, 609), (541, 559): 57.5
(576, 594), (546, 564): 22.6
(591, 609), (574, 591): 25.5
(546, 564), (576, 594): -34.8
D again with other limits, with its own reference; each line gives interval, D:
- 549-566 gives 0.57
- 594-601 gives 0.35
